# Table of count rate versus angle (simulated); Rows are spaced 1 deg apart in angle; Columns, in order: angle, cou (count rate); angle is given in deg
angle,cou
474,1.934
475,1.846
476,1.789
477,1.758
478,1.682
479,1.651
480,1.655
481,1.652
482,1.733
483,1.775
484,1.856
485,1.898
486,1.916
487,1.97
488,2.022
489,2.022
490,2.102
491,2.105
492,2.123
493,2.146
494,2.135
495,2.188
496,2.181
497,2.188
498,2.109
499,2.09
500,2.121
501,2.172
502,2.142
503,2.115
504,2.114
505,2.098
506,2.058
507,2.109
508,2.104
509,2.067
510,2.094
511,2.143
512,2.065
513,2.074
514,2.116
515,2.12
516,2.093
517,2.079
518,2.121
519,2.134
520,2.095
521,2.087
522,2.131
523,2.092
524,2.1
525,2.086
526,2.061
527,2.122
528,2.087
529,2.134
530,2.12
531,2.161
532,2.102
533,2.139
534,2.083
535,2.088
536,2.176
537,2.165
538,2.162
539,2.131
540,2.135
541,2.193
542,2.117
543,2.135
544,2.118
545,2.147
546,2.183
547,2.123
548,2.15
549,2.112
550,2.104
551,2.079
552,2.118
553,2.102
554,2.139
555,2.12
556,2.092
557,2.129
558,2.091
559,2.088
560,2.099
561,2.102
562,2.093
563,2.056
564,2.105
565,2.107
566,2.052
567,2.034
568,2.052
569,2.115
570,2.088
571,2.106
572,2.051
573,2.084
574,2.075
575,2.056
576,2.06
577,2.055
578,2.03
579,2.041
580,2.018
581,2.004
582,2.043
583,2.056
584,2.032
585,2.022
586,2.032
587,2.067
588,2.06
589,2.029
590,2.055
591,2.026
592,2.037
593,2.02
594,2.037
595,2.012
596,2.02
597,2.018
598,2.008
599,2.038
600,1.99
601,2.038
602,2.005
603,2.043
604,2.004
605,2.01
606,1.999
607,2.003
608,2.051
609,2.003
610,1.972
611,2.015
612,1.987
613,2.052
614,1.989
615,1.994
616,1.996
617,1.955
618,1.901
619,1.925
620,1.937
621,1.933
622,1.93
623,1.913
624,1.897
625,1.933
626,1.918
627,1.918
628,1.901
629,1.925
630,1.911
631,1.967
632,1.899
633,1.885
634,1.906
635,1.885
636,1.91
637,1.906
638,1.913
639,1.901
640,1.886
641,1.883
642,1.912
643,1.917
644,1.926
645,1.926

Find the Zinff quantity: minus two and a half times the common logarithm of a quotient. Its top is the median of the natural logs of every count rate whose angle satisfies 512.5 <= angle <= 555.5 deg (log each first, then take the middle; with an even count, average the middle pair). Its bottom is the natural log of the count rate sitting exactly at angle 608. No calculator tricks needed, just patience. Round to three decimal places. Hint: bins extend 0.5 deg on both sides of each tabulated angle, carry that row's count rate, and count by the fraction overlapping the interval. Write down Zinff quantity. -0.049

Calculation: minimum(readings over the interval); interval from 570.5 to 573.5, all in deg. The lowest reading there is 2.051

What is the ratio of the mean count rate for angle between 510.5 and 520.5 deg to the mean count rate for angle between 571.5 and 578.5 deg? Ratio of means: 1.02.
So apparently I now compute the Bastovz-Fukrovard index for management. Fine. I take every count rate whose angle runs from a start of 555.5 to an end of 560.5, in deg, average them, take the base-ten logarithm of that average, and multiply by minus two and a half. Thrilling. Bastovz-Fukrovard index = -0.805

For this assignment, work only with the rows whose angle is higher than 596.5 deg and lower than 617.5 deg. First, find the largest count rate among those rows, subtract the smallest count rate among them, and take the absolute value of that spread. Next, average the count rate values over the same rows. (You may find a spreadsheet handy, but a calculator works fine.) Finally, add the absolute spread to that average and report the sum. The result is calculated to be 2.11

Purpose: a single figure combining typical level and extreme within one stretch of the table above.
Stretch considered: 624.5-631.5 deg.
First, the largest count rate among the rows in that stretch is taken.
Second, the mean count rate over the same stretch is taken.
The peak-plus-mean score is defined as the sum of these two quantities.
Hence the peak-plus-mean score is 3.89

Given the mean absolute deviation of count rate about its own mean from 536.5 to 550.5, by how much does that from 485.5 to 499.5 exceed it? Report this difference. 0.041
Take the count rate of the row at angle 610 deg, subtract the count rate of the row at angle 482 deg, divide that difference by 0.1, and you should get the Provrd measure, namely 2.4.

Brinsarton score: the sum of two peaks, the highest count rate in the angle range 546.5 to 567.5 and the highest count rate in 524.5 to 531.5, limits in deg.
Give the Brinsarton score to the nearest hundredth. 4.31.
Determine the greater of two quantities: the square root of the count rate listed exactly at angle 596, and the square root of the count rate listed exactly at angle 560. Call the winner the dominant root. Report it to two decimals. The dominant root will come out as 1.45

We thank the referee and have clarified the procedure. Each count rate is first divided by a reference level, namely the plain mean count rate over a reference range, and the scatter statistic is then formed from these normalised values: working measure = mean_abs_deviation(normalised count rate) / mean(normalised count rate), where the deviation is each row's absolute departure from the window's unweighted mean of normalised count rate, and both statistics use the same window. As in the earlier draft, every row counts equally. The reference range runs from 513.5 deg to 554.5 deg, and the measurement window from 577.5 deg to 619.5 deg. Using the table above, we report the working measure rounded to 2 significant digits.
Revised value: 0.012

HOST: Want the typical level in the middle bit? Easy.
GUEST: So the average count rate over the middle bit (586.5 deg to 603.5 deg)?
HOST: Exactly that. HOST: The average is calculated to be 2.03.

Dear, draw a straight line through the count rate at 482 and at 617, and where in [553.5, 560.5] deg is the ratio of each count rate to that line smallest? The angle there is 559 deg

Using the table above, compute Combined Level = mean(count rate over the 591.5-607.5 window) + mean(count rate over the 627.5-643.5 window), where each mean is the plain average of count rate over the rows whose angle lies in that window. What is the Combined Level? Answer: 3.92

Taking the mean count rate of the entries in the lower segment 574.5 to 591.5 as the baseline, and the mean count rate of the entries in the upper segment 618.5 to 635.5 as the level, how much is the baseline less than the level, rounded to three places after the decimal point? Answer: -0.124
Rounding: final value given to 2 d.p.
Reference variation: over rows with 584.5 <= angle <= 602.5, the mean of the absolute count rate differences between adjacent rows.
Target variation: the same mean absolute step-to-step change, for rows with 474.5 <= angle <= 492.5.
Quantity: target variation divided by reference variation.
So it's 1.74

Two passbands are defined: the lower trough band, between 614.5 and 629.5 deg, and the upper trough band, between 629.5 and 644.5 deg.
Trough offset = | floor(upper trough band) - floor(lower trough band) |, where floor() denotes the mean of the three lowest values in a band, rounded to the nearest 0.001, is 0.015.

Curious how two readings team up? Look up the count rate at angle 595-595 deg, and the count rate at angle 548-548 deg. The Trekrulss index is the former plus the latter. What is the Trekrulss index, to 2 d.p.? 4.16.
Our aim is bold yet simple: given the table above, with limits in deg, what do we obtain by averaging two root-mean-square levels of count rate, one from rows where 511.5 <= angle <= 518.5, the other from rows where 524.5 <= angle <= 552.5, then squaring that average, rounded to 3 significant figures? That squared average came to 4.46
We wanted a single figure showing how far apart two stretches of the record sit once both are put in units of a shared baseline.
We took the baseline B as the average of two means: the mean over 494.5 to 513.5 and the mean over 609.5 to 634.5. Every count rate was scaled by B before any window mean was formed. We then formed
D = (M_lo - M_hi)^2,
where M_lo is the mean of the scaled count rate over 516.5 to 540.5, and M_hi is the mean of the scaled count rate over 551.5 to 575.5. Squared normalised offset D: 0.0002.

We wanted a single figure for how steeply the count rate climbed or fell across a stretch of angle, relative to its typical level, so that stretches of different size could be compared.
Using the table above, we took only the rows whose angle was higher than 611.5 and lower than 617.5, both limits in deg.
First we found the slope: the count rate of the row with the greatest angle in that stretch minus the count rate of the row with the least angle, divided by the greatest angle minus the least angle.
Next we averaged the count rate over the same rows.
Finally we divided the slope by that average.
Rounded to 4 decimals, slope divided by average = -0.0032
